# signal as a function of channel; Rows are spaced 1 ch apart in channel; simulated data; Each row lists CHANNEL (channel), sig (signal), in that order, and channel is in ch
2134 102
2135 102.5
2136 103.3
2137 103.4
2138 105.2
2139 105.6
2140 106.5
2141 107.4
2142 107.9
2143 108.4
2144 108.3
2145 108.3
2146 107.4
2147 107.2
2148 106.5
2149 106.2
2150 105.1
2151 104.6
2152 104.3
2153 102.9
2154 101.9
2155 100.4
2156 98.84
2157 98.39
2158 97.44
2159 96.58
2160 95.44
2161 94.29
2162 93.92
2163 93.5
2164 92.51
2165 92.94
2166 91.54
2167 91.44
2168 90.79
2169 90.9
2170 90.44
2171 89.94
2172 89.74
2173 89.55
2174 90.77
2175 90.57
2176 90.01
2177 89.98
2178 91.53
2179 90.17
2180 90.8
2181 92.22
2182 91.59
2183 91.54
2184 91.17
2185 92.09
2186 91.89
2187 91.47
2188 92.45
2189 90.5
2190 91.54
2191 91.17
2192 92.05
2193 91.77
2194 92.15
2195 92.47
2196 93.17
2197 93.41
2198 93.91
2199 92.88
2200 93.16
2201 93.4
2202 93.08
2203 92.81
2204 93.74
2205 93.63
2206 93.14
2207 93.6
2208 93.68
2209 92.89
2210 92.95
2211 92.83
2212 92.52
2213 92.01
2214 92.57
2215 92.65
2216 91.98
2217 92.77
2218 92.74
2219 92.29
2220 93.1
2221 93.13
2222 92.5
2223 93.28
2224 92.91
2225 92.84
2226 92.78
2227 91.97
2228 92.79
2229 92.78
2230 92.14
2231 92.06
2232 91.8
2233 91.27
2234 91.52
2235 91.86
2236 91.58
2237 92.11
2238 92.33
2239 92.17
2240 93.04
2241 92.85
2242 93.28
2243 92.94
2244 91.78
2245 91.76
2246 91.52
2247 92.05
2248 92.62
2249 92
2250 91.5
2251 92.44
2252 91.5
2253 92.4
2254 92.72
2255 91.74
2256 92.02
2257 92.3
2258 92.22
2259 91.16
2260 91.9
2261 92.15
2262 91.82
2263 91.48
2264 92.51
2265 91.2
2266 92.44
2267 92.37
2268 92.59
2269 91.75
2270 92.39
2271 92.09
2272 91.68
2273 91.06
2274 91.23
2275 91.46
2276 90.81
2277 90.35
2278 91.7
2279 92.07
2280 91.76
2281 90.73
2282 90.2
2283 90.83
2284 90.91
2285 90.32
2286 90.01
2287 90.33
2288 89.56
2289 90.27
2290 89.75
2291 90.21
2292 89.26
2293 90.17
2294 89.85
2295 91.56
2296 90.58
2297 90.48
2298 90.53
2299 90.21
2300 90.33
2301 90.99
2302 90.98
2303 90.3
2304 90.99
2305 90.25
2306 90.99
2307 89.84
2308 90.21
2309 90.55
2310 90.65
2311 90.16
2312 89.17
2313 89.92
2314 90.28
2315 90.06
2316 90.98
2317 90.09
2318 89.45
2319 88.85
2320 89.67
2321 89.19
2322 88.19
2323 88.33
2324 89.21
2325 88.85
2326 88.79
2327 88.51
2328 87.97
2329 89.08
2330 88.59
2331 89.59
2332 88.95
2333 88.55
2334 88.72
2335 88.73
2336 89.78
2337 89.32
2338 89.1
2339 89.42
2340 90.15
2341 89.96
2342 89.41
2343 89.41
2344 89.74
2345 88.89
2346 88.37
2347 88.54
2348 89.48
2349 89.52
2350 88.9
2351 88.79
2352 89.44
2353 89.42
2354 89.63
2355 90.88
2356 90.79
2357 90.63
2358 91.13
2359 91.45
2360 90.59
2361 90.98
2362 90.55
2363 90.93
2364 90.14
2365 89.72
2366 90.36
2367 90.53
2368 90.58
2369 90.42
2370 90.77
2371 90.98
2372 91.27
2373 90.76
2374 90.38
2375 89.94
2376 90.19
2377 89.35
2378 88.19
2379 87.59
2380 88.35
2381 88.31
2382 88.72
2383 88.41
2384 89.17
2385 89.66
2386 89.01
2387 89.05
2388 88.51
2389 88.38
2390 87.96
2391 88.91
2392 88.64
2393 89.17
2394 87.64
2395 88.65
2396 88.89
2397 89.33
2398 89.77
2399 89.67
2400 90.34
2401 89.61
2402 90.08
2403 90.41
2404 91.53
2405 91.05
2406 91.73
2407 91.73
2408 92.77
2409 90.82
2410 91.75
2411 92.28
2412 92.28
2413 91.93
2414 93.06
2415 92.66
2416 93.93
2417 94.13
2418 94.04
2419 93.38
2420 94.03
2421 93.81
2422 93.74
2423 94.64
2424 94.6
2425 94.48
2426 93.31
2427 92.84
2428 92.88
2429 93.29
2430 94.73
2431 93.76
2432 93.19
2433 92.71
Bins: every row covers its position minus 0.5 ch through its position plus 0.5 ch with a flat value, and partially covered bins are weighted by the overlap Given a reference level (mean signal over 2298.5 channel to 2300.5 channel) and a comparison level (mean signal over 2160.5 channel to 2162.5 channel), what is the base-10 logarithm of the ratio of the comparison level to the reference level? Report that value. 0.018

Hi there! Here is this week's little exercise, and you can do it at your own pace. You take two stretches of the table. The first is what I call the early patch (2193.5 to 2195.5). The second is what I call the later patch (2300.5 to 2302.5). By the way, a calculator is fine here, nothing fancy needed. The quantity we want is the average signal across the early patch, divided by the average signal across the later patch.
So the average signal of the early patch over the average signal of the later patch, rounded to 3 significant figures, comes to 1.01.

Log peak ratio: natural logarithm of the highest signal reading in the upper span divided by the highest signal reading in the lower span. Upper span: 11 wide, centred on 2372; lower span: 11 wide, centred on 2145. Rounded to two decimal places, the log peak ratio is -0.17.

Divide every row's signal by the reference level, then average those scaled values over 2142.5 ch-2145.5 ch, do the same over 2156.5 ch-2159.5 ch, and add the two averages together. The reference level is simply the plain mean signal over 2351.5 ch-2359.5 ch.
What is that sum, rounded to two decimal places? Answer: 2.28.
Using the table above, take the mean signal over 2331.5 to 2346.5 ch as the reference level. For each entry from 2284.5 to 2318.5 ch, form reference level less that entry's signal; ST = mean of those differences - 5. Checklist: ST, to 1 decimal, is -6.0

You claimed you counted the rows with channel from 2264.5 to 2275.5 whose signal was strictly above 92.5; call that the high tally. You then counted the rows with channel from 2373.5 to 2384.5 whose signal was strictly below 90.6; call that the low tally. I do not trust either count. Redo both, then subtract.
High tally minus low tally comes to -10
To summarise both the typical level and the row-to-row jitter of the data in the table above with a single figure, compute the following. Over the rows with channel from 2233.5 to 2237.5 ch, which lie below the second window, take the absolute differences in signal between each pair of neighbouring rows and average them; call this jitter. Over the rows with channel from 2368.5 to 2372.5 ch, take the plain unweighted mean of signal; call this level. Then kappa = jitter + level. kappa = 91.2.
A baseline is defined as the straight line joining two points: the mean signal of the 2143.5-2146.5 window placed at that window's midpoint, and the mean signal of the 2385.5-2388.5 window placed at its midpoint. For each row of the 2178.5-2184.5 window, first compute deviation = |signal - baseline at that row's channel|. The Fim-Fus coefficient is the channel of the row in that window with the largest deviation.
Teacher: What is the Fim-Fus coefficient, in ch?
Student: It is 2179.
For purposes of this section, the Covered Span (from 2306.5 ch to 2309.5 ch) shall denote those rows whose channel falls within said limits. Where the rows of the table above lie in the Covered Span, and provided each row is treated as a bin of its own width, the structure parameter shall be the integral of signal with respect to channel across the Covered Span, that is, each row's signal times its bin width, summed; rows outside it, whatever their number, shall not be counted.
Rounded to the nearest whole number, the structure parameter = 271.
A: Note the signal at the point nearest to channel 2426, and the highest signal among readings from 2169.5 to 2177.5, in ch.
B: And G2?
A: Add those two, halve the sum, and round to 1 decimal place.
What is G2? 92.0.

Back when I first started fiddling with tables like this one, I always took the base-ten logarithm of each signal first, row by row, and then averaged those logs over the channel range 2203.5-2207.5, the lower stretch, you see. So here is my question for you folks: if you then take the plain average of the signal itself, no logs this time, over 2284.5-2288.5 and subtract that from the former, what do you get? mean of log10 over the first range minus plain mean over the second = -88.1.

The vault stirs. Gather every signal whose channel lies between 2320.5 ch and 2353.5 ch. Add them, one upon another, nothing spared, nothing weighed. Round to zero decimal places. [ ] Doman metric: 2939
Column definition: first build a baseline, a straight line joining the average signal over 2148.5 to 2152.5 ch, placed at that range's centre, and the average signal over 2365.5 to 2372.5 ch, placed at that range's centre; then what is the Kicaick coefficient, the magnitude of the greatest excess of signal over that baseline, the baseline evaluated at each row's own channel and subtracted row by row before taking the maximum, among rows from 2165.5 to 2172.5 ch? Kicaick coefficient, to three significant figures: 12.5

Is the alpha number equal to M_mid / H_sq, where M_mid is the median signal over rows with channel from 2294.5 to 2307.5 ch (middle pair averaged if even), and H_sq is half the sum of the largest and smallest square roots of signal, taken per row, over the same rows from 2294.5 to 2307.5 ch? 9.51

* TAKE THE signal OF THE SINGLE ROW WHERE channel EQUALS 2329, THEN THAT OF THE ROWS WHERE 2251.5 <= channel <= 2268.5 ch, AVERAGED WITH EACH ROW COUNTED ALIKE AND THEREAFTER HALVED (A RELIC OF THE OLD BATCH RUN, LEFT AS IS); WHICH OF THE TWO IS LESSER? 46.0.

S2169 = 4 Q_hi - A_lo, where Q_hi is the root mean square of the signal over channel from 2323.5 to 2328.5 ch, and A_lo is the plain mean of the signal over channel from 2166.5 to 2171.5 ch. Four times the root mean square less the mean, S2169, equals 264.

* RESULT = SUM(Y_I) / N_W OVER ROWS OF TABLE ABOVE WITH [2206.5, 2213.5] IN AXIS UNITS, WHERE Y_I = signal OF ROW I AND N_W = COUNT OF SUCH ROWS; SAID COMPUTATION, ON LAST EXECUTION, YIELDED 92.9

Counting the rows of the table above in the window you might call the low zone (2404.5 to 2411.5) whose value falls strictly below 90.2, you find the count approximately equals 0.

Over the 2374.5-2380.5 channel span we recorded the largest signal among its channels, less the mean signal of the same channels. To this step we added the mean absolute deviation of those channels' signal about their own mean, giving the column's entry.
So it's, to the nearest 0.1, 2.1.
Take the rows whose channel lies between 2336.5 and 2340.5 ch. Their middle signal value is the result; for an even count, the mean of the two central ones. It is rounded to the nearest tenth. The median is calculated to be 89.4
